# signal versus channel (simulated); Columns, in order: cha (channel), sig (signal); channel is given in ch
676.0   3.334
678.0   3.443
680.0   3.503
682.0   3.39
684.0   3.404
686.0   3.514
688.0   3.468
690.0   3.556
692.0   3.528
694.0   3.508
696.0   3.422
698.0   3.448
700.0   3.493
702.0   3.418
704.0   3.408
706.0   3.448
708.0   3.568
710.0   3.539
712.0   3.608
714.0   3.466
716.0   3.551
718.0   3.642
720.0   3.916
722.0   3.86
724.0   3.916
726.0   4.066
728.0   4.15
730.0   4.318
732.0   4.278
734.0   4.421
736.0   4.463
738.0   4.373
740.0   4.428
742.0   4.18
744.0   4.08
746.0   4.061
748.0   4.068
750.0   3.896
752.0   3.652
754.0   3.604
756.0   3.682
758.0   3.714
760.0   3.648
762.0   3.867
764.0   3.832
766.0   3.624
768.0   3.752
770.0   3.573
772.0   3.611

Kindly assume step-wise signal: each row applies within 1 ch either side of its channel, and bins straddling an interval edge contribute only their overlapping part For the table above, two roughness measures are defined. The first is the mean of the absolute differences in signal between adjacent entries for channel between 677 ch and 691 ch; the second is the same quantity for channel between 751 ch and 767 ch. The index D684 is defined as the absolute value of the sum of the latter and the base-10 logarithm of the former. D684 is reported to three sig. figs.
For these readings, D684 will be 1.05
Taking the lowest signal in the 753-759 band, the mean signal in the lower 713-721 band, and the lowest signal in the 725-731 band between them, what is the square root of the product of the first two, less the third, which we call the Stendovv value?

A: -0.44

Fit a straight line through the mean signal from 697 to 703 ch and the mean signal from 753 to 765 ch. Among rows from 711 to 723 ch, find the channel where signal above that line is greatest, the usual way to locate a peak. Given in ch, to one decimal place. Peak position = 720.0 ch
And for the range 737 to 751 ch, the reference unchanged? 740.0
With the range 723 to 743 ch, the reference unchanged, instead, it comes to 736.0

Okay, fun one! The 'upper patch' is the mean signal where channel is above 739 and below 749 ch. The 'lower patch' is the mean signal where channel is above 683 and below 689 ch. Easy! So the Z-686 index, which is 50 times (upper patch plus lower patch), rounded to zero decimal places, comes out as 381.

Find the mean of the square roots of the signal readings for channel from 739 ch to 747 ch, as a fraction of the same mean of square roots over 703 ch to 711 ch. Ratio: 1.10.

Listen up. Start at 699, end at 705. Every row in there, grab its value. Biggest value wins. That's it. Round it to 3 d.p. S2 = 3.493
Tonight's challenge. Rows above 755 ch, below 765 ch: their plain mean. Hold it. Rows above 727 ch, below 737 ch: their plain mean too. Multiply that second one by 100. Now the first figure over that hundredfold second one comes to 0.0087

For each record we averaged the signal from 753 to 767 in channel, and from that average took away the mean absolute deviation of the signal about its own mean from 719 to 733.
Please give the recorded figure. 3.56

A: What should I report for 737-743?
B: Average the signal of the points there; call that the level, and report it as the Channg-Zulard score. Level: 4.3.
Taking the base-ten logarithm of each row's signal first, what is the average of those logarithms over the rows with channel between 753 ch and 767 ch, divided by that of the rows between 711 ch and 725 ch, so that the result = 1.00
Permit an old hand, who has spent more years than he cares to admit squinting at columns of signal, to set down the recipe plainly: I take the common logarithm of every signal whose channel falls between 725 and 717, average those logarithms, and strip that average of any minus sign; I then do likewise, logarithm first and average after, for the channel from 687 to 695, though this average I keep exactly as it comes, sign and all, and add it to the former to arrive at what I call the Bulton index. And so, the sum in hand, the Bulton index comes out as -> 1.13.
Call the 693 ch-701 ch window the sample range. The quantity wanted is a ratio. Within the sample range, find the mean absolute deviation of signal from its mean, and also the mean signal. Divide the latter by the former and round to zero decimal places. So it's 106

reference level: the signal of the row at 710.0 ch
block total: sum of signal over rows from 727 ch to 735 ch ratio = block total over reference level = 4.9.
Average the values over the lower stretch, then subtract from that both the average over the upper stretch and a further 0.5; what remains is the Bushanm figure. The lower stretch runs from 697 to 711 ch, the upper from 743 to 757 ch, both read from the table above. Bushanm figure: -0.9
